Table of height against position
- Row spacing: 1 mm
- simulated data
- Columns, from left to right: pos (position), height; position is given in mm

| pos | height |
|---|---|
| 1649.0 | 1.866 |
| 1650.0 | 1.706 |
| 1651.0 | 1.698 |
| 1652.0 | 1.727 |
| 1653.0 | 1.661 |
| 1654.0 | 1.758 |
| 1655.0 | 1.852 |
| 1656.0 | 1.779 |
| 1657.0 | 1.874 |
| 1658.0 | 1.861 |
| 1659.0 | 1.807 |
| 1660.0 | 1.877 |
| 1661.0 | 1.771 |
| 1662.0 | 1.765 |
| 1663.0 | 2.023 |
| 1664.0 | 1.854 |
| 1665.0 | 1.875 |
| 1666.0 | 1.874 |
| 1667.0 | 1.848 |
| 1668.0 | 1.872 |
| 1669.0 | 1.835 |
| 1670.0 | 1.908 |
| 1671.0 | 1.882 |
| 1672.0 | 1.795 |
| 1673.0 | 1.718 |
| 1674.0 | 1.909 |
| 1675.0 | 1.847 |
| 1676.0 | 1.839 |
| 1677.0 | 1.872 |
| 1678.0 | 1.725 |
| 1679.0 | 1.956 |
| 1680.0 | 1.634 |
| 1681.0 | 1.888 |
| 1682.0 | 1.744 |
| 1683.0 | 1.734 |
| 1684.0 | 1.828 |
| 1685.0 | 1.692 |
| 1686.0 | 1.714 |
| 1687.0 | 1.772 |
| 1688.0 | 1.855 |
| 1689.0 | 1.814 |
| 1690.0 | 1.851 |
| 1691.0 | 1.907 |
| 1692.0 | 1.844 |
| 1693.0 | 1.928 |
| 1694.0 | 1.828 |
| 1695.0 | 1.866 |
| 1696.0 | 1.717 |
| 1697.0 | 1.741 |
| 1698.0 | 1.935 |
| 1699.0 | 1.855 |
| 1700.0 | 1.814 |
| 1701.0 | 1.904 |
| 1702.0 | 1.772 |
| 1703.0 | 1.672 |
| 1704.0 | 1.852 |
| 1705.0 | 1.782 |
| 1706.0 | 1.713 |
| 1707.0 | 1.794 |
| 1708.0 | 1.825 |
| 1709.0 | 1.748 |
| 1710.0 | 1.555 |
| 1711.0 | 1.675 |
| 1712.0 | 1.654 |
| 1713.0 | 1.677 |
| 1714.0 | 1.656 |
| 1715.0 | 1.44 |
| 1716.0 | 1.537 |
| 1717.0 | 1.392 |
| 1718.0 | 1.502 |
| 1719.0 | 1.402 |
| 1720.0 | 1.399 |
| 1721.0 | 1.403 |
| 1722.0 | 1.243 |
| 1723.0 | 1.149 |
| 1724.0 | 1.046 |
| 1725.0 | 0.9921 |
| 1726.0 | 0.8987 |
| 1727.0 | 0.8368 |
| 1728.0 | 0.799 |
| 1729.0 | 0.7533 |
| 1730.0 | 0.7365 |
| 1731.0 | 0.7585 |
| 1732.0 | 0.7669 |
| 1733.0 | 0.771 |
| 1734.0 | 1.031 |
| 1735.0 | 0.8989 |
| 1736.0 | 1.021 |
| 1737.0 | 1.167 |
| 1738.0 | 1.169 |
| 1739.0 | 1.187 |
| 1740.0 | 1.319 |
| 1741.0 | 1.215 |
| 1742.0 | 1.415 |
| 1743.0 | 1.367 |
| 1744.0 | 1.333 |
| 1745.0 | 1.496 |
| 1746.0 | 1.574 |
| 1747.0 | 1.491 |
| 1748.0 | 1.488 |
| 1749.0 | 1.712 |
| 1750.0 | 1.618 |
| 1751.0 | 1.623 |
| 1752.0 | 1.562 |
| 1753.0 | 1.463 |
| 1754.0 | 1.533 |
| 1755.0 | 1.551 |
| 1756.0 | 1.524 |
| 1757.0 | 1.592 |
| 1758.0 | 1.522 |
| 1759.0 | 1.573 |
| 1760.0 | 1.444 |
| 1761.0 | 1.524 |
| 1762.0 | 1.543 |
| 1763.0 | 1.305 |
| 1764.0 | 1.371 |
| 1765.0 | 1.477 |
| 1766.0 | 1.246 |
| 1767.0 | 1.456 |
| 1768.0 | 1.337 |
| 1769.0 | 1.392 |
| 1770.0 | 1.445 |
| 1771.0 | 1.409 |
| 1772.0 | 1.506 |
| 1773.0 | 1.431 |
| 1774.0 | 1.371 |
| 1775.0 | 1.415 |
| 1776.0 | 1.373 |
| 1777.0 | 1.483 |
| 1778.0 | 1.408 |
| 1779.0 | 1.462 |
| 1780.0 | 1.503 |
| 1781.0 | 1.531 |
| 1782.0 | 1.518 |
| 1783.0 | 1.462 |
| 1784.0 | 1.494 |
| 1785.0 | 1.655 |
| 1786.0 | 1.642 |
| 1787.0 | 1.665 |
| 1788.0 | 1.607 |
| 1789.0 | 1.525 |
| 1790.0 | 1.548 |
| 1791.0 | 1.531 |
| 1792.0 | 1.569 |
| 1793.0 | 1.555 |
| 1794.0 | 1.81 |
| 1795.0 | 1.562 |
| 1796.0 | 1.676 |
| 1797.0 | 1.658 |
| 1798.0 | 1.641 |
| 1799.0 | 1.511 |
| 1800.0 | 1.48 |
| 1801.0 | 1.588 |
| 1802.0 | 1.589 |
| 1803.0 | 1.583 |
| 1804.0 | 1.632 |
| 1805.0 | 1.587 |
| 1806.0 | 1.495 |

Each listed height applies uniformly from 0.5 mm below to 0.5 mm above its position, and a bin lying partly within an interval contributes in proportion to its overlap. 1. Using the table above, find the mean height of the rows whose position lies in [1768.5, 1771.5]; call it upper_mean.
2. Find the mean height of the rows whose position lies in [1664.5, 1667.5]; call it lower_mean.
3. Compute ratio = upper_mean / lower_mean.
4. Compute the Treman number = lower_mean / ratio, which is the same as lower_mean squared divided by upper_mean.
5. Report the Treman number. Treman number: 2.5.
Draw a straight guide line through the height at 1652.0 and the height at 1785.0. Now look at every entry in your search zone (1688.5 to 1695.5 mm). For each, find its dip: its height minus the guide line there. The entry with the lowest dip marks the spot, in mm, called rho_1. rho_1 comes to 1689.0 mm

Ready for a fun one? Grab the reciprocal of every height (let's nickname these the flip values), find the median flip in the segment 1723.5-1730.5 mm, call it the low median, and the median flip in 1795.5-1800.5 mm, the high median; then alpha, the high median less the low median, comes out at -0.59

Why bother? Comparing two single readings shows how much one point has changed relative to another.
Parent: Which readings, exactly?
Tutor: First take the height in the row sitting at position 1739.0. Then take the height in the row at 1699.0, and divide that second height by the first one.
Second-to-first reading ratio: 1.56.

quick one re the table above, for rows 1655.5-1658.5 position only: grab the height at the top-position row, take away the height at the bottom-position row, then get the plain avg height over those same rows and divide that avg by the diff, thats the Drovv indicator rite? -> 22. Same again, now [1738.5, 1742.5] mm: 6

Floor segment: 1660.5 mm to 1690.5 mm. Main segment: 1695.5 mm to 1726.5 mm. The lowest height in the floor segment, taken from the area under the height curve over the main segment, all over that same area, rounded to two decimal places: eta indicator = 0.97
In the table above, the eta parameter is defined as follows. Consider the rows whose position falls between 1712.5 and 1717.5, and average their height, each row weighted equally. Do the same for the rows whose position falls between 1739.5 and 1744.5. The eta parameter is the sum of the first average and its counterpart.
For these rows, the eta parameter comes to 2.9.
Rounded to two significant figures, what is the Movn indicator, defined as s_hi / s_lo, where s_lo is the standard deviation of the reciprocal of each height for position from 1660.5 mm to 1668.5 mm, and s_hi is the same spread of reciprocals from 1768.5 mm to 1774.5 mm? 1.0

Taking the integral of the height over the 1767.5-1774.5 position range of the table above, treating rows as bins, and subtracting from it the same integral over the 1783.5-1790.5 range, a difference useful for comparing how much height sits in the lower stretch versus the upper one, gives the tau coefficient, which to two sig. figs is -1.2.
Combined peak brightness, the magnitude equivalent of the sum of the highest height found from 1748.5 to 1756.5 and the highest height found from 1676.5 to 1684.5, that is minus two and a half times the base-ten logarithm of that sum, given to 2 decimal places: -1.41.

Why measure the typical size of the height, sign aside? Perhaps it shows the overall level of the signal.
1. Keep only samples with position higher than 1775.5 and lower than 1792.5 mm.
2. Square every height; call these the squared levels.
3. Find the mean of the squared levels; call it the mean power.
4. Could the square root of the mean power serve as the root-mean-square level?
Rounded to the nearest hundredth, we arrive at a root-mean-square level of 1.53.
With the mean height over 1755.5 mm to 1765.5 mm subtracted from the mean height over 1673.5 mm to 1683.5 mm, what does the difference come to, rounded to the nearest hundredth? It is 0.33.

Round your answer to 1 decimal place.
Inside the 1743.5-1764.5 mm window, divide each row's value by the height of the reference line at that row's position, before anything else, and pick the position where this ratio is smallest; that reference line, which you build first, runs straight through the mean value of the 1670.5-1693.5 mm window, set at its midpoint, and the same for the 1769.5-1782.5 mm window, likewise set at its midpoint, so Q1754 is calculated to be 1744.0 mm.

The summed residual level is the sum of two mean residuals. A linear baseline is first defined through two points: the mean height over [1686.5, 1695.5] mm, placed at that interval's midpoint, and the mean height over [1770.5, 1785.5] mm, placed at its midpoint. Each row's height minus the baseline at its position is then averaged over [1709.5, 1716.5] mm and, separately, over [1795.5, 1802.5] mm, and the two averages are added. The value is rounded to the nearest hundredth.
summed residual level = 0.06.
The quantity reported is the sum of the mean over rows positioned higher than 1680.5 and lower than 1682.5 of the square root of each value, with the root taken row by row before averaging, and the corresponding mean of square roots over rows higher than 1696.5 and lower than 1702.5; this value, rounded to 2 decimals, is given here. 2.70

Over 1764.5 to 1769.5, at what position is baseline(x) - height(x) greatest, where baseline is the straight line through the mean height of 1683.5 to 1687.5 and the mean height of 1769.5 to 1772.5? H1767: 1766.0 mm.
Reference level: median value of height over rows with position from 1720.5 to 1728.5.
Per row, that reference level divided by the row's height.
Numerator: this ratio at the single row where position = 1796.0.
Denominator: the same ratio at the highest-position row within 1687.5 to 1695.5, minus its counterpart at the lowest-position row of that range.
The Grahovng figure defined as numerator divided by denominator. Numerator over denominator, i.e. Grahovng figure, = -188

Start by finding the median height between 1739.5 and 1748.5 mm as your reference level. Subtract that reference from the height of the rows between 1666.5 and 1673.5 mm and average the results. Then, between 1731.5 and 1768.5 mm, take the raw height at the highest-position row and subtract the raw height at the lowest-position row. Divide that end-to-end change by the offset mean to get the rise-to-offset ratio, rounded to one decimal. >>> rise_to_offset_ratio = 1.4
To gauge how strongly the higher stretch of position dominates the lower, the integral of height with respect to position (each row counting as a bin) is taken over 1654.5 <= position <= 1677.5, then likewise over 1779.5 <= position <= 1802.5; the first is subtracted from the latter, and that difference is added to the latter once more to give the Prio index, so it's 30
